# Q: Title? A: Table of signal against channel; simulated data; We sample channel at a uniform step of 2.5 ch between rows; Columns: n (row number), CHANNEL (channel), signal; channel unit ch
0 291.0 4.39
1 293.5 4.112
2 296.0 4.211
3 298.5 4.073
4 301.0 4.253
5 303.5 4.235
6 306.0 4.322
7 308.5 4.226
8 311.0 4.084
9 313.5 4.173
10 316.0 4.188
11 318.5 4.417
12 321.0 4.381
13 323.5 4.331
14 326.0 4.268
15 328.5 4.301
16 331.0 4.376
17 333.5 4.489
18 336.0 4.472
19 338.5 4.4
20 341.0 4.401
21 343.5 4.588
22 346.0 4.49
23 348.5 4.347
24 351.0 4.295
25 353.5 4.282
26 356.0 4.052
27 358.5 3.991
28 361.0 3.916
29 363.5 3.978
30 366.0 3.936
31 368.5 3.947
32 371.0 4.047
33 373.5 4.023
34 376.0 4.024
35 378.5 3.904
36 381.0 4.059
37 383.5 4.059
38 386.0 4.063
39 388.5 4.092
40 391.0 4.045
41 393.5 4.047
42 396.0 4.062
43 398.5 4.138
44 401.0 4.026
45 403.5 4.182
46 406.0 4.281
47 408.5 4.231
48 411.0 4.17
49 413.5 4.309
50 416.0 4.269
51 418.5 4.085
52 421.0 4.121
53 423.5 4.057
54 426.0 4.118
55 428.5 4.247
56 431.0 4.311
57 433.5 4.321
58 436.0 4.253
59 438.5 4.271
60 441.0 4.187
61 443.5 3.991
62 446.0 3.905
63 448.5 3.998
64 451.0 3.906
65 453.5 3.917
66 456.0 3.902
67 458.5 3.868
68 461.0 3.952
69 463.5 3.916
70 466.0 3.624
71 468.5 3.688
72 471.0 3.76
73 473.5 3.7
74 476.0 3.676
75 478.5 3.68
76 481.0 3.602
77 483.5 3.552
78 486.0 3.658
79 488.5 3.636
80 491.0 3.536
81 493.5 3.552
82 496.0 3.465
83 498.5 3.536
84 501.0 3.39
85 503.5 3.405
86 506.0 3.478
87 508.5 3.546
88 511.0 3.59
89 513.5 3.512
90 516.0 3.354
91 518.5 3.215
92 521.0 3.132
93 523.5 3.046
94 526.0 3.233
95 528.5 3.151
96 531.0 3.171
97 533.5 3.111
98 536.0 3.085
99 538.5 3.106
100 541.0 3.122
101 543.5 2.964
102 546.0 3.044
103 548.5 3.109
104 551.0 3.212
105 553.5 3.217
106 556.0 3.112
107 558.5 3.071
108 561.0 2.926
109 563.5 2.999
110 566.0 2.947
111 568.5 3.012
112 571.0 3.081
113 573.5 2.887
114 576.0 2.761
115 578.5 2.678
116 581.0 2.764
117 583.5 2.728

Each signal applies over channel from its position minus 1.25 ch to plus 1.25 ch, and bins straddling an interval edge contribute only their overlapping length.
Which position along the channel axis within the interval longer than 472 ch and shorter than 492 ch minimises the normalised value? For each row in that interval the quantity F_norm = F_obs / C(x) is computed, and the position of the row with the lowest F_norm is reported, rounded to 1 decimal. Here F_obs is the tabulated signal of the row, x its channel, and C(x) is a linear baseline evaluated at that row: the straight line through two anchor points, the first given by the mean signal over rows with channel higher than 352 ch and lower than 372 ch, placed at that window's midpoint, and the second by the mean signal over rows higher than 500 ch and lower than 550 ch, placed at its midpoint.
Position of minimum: 483.5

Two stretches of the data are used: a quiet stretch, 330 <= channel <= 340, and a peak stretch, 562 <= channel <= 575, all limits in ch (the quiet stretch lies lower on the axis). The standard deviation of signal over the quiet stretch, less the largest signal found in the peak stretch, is -3.0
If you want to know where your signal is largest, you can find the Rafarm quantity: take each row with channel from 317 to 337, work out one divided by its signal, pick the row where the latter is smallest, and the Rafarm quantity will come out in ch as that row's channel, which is 333.5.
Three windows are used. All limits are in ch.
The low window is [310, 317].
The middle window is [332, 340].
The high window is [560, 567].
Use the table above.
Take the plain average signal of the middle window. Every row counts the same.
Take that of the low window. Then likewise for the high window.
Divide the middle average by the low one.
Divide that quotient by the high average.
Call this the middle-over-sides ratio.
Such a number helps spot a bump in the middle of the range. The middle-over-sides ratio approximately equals 0.36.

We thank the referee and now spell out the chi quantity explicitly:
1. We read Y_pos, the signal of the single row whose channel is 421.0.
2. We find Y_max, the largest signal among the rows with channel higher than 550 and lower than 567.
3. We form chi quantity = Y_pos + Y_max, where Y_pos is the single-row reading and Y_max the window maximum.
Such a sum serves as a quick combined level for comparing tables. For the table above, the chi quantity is 7.3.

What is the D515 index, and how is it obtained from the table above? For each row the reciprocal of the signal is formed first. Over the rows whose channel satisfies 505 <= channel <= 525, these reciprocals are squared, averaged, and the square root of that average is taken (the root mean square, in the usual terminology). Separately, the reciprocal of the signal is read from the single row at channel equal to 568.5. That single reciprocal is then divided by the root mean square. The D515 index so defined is 1.11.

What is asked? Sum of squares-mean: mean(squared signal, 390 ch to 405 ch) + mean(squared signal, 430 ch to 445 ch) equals 34.5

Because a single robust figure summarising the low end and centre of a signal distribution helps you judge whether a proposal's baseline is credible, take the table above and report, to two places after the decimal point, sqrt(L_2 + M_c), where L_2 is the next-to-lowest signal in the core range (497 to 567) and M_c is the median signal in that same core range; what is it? 2.47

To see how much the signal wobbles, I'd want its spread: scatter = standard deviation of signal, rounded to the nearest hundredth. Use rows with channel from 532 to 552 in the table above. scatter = 0.07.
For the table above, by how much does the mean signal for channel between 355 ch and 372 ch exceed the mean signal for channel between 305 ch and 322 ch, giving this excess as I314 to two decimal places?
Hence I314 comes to -0.27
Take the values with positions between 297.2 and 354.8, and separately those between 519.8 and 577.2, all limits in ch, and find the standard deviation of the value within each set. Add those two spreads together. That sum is 0.24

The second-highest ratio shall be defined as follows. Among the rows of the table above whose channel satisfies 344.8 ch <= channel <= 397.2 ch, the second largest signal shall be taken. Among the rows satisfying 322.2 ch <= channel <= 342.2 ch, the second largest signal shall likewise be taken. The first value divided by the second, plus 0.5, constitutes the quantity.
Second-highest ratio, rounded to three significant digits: 1.47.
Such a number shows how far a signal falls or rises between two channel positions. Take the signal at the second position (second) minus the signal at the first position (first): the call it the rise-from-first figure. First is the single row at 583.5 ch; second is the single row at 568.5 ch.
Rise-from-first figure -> 0.3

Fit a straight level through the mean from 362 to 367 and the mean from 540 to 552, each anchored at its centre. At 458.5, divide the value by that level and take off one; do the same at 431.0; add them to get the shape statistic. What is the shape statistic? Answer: 0.29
